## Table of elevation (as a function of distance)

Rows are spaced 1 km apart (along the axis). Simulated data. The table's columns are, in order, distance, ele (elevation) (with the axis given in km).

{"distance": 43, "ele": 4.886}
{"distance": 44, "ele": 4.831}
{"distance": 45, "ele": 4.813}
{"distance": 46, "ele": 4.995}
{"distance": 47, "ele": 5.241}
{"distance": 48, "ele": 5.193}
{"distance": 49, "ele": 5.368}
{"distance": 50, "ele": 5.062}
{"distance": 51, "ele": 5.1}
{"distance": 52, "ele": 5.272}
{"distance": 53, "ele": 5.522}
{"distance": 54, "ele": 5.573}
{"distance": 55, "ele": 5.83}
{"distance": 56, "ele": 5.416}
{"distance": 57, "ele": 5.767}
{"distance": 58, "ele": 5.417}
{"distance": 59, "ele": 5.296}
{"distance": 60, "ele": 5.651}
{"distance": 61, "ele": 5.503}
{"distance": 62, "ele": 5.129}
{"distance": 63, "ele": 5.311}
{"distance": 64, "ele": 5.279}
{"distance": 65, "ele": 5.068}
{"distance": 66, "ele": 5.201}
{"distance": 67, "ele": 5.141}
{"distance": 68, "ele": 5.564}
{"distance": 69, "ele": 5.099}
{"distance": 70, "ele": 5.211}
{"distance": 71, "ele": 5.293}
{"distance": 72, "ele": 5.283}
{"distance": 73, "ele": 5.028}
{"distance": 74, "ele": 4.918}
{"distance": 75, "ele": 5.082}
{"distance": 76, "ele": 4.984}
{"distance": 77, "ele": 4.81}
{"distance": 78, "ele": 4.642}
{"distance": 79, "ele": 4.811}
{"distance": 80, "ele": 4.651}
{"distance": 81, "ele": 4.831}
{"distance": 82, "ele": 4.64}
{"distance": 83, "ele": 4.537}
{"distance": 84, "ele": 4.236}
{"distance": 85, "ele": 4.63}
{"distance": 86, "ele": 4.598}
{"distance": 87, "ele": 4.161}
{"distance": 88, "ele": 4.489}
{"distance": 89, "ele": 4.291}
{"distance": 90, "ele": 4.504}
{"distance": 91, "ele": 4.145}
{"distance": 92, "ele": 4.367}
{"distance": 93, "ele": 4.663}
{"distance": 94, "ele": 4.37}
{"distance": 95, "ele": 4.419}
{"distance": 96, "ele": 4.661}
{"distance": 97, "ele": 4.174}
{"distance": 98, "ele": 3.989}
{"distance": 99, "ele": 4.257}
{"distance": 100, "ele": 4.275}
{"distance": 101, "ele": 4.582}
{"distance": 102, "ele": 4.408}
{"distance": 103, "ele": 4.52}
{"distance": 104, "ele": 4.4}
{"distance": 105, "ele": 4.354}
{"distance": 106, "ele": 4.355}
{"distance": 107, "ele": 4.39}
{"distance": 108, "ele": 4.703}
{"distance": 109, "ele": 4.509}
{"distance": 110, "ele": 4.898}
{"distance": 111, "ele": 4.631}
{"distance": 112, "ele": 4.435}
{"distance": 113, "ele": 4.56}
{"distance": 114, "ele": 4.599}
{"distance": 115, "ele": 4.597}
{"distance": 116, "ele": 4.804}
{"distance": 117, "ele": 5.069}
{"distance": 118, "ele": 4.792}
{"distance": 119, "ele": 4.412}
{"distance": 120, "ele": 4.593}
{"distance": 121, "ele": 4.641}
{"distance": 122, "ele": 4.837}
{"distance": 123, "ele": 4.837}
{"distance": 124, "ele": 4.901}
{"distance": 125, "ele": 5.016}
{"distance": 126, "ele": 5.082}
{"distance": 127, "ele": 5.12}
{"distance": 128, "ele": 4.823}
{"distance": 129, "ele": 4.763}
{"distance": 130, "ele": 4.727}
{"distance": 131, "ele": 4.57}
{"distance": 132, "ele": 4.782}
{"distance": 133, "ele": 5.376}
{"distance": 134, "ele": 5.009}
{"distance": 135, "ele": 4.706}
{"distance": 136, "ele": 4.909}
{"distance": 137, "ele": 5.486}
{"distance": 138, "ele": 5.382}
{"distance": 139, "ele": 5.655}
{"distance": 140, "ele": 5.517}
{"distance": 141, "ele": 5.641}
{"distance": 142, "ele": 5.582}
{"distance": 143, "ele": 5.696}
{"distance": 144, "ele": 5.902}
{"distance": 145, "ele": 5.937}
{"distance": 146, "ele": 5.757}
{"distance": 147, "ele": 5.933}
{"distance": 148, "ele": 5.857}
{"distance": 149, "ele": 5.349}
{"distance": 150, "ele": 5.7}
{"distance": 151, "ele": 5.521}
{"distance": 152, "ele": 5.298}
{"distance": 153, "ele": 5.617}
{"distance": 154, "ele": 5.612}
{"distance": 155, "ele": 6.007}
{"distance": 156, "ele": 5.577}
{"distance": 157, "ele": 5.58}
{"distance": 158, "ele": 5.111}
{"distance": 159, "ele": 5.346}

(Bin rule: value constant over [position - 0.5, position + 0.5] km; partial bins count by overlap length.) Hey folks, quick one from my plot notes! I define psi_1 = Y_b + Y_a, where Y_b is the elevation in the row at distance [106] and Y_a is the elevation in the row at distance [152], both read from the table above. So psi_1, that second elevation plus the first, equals 9.7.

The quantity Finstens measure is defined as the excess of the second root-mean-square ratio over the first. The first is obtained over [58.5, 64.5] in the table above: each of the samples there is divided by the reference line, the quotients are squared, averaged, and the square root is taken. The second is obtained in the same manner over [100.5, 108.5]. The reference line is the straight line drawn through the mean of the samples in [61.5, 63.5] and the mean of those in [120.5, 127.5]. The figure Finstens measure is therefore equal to -0.14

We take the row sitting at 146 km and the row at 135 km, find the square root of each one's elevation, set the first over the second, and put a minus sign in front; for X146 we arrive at -1.11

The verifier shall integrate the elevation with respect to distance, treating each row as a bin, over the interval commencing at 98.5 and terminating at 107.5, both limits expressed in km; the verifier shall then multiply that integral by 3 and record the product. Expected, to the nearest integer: 119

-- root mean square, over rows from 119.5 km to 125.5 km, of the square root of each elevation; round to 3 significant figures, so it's 2.19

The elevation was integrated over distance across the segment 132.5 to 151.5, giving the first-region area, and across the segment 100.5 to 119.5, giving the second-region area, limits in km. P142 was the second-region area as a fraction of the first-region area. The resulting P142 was 0.83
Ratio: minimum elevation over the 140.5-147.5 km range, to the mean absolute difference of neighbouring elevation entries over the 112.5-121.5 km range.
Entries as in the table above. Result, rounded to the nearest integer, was 32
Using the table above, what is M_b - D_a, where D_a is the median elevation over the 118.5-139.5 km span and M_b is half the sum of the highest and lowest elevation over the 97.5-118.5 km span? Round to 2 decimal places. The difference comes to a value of -0.31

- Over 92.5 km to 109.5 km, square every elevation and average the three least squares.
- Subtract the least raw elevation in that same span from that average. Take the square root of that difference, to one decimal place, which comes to 3.6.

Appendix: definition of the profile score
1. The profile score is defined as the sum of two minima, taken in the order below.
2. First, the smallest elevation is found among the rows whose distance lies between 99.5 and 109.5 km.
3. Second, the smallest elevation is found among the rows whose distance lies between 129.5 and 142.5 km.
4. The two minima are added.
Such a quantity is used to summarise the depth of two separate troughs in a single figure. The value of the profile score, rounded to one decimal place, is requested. 8.8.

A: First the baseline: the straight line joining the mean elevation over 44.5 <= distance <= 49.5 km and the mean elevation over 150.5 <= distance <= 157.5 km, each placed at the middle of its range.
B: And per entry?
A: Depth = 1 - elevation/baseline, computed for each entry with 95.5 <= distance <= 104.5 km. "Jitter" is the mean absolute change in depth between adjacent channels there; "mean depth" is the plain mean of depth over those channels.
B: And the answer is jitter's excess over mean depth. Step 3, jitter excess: -0.15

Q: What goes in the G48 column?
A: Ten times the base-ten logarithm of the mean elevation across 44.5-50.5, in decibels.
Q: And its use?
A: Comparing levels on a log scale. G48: 7.09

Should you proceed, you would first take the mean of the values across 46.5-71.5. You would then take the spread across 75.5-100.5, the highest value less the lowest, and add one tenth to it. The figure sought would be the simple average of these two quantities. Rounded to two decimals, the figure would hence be 3.22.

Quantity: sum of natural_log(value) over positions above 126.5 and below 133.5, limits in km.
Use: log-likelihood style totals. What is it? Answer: 11.09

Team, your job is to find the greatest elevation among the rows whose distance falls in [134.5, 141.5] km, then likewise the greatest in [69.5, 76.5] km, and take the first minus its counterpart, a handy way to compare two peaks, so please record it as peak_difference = 0.36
